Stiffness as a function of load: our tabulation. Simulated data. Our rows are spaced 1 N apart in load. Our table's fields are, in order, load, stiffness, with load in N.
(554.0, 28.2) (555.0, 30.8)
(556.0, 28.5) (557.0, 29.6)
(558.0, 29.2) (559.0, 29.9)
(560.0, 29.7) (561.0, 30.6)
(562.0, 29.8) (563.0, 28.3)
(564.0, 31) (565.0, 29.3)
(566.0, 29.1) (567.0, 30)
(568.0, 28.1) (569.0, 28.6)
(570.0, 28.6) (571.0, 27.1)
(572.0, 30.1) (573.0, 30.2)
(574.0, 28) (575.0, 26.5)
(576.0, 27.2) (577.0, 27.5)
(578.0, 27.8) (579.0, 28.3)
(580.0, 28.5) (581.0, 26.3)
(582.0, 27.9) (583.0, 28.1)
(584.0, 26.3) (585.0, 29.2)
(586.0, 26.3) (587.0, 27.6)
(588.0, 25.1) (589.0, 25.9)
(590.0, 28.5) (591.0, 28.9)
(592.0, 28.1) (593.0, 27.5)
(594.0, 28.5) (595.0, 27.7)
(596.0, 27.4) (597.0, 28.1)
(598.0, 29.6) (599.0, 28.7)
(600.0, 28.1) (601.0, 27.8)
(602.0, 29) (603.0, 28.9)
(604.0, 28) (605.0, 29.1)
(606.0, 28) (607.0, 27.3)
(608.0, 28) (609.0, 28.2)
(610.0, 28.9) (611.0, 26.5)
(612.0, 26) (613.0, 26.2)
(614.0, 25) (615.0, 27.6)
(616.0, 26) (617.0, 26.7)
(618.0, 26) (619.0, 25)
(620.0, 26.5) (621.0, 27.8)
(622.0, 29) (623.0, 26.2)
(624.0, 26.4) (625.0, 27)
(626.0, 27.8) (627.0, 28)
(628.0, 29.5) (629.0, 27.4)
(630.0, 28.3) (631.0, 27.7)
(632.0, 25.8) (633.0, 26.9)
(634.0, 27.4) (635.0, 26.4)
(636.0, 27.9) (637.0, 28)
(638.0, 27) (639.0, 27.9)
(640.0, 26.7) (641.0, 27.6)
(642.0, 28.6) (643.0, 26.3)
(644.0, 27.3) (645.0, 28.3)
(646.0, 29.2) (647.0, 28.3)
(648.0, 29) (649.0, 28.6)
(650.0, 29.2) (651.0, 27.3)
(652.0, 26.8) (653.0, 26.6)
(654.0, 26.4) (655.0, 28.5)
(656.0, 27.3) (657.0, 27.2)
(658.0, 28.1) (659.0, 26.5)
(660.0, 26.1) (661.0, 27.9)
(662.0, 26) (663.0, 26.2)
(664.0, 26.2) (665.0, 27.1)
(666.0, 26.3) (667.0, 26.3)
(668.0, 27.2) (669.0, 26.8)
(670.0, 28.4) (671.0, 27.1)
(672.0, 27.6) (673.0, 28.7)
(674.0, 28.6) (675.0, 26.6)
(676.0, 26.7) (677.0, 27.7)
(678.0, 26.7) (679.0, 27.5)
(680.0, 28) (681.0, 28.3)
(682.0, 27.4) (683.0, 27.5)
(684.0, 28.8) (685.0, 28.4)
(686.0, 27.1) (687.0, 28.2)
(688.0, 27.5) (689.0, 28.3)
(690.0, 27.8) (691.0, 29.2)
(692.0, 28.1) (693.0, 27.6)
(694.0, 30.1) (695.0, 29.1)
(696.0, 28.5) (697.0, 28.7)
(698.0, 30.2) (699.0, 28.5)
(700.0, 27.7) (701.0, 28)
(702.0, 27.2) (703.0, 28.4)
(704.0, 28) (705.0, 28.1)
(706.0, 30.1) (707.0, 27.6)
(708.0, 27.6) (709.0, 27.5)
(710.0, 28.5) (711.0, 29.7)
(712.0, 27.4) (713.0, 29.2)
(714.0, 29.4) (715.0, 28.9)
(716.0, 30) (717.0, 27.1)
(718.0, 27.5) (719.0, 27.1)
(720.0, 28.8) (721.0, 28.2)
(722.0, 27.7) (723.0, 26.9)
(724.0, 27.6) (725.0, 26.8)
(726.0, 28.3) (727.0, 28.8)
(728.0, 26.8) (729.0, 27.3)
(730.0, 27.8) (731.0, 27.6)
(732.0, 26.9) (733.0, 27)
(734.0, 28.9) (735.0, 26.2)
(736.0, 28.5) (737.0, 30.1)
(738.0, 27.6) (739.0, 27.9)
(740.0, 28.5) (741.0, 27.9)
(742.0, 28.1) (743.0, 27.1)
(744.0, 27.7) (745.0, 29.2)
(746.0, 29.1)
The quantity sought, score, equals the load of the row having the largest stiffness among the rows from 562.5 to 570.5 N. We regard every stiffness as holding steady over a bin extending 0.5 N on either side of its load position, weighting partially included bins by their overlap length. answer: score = 564.0 N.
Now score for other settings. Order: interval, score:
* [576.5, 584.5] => 580.0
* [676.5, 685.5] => 684.0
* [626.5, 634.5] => 628.0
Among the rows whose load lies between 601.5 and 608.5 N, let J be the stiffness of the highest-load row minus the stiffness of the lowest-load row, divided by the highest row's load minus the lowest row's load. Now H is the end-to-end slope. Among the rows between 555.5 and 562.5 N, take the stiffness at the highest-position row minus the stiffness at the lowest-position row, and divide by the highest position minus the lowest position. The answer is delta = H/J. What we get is -1.3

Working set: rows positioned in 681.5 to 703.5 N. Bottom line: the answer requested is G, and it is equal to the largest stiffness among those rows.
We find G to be 30.2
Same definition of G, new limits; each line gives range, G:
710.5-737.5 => 30.1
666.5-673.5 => 28.7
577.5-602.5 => 29.6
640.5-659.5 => 29.2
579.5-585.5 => 29.2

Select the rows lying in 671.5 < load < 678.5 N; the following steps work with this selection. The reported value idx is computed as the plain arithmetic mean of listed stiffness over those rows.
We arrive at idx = 27.5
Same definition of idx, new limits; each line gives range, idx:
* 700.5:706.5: 28.3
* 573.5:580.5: 27.7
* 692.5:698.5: 29.0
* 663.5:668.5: 26.6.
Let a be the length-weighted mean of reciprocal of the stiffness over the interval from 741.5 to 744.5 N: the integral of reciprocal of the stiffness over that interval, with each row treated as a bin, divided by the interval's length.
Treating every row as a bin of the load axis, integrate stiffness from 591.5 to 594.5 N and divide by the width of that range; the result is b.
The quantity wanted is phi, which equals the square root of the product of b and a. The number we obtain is 1.01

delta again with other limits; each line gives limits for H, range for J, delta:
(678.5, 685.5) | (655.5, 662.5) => -0.7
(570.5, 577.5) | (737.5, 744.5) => 4.0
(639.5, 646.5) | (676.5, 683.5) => -12.5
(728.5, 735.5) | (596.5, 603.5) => -1.4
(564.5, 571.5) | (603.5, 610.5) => -2.4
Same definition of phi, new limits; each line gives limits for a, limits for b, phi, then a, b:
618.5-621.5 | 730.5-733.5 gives 1.01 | 0.0379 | 27.2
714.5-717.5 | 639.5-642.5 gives 0.98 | 0.0349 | 27.6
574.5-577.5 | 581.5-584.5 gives 1.01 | 0.0370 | 27.4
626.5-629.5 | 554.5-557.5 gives 1.02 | 0.0354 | 29.6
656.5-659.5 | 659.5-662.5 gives 0.99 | 0.0367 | 26.7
